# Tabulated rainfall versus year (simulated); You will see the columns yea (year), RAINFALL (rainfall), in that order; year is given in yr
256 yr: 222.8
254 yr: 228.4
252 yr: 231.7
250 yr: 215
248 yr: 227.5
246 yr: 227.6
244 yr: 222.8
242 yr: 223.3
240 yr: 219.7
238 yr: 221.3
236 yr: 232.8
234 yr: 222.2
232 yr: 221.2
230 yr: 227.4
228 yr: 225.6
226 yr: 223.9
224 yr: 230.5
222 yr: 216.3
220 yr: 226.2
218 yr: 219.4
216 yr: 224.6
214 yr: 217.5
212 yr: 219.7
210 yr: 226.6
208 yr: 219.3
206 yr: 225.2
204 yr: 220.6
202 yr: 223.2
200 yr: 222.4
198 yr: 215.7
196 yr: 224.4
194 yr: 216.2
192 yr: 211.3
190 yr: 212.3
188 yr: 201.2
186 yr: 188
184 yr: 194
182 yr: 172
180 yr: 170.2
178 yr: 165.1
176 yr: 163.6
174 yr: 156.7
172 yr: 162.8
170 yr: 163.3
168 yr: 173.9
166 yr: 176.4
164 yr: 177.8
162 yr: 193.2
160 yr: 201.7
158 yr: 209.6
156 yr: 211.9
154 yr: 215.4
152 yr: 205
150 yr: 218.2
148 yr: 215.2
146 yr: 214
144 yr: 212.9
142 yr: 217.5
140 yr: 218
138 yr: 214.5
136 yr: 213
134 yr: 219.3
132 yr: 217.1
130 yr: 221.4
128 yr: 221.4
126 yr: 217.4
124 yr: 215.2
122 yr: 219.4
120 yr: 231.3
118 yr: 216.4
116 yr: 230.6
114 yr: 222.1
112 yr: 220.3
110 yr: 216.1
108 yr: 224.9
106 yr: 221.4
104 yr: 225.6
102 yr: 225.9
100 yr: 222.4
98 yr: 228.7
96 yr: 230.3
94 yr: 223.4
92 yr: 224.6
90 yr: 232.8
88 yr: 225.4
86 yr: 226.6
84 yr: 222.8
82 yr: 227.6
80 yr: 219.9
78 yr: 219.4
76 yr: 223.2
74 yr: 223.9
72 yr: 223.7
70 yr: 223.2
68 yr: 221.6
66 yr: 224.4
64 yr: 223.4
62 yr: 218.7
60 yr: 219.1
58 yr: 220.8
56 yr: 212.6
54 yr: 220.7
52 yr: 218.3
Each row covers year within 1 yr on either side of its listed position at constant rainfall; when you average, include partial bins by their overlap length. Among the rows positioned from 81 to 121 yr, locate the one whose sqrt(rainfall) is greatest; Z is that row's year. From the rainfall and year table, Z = 90 yr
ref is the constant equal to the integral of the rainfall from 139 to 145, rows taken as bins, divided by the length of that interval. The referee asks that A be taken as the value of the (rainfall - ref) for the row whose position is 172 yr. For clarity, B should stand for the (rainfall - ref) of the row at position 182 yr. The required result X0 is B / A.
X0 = 0.8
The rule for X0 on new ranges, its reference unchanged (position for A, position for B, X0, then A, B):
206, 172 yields -5.9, 9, -53.3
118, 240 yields 13.4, 0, 3.6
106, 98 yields 2.4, 5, 12.6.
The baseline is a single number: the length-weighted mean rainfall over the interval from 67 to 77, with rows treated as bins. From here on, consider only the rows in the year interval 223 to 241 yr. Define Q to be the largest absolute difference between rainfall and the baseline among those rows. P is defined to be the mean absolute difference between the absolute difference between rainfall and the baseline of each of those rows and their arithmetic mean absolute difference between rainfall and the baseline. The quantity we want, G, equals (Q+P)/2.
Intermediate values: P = 2.3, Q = 9.7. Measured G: 6.0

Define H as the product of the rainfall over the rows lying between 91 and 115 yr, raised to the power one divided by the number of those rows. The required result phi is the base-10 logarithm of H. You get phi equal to 2.35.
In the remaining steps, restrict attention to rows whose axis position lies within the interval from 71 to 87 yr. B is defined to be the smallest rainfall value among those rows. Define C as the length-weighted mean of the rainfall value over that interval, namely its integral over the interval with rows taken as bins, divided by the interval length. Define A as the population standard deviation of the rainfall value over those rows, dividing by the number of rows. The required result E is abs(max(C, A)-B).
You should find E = 4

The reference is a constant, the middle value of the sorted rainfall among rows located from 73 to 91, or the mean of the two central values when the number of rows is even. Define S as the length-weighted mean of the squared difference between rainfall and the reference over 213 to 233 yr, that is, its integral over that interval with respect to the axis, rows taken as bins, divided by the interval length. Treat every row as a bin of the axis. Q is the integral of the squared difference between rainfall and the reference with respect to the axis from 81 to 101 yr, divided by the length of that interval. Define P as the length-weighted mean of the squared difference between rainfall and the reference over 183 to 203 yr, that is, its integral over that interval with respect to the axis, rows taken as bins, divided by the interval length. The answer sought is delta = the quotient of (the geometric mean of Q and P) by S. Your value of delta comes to 3.83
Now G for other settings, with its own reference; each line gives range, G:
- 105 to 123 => 5.4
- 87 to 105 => 6.1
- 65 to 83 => 2.9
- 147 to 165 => 27.5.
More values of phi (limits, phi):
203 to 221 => 2.35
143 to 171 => 2.30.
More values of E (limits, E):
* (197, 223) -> 6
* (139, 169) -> 30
